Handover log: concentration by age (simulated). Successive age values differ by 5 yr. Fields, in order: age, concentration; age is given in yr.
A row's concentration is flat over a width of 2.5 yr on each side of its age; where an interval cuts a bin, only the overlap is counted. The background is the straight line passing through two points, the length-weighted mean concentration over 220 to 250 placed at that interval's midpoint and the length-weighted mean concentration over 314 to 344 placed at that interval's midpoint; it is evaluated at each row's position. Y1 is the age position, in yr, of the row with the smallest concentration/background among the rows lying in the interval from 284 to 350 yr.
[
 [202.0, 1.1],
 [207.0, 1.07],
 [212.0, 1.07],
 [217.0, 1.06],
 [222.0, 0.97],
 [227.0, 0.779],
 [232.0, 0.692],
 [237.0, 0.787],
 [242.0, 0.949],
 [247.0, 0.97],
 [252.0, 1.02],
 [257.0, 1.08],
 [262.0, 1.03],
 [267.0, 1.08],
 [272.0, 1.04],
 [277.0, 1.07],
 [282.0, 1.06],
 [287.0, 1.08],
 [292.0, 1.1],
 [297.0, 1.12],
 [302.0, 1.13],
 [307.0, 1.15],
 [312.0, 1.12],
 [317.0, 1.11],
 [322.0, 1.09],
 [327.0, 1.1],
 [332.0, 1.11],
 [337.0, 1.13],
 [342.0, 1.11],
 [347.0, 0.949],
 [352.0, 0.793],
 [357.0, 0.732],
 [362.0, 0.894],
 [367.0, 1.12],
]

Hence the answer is 347.0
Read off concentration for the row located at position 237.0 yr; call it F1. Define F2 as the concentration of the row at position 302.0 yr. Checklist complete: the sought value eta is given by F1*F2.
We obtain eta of 0.9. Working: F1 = 0.787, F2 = 1.13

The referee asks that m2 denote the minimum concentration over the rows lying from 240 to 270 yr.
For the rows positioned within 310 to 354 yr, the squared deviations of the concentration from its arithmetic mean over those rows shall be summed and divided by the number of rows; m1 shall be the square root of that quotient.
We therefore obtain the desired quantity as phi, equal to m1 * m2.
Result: 0.10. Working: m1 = 0.11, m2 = 0.949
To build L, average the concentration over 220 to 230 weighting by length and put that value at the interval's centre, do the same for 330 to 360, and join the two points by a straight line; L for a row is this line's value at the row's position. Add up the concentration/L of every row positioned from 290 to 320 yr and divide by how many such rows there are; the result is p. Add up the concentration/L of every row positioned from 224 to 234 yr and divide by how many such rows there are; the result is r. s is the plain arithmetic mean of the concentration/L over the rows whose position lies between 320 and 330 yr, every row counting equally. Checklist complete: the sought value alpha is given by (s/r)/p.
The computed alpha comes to 1.13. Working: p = 1.20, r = 0.85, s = 1.15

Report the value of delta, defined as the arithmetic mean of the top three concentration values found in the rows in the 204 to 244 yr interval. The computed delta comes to 1.07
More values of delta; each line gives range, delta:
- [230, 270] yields 1.06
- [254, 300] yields 1.10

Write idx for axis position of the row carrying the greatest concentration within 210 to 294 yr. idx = 292.0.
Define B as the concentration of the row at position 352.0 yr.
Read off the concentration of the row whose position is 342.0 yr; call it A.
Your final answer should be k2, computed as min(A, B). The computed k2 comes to 0.79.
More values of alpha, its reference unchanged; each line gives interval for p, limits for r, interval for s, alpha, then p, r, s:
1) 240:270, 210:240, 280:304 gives 1.00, 1.15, 1.04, 1.19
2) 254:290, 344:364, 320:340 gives 1.14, 1.18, 0.86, 1.16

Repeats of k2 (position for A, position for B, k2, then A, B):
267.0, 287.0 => 1.08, 1.08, 1.08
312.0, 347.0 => 0.95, 1.12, 0.949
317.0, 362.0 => 0.89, 1.11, 0.894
